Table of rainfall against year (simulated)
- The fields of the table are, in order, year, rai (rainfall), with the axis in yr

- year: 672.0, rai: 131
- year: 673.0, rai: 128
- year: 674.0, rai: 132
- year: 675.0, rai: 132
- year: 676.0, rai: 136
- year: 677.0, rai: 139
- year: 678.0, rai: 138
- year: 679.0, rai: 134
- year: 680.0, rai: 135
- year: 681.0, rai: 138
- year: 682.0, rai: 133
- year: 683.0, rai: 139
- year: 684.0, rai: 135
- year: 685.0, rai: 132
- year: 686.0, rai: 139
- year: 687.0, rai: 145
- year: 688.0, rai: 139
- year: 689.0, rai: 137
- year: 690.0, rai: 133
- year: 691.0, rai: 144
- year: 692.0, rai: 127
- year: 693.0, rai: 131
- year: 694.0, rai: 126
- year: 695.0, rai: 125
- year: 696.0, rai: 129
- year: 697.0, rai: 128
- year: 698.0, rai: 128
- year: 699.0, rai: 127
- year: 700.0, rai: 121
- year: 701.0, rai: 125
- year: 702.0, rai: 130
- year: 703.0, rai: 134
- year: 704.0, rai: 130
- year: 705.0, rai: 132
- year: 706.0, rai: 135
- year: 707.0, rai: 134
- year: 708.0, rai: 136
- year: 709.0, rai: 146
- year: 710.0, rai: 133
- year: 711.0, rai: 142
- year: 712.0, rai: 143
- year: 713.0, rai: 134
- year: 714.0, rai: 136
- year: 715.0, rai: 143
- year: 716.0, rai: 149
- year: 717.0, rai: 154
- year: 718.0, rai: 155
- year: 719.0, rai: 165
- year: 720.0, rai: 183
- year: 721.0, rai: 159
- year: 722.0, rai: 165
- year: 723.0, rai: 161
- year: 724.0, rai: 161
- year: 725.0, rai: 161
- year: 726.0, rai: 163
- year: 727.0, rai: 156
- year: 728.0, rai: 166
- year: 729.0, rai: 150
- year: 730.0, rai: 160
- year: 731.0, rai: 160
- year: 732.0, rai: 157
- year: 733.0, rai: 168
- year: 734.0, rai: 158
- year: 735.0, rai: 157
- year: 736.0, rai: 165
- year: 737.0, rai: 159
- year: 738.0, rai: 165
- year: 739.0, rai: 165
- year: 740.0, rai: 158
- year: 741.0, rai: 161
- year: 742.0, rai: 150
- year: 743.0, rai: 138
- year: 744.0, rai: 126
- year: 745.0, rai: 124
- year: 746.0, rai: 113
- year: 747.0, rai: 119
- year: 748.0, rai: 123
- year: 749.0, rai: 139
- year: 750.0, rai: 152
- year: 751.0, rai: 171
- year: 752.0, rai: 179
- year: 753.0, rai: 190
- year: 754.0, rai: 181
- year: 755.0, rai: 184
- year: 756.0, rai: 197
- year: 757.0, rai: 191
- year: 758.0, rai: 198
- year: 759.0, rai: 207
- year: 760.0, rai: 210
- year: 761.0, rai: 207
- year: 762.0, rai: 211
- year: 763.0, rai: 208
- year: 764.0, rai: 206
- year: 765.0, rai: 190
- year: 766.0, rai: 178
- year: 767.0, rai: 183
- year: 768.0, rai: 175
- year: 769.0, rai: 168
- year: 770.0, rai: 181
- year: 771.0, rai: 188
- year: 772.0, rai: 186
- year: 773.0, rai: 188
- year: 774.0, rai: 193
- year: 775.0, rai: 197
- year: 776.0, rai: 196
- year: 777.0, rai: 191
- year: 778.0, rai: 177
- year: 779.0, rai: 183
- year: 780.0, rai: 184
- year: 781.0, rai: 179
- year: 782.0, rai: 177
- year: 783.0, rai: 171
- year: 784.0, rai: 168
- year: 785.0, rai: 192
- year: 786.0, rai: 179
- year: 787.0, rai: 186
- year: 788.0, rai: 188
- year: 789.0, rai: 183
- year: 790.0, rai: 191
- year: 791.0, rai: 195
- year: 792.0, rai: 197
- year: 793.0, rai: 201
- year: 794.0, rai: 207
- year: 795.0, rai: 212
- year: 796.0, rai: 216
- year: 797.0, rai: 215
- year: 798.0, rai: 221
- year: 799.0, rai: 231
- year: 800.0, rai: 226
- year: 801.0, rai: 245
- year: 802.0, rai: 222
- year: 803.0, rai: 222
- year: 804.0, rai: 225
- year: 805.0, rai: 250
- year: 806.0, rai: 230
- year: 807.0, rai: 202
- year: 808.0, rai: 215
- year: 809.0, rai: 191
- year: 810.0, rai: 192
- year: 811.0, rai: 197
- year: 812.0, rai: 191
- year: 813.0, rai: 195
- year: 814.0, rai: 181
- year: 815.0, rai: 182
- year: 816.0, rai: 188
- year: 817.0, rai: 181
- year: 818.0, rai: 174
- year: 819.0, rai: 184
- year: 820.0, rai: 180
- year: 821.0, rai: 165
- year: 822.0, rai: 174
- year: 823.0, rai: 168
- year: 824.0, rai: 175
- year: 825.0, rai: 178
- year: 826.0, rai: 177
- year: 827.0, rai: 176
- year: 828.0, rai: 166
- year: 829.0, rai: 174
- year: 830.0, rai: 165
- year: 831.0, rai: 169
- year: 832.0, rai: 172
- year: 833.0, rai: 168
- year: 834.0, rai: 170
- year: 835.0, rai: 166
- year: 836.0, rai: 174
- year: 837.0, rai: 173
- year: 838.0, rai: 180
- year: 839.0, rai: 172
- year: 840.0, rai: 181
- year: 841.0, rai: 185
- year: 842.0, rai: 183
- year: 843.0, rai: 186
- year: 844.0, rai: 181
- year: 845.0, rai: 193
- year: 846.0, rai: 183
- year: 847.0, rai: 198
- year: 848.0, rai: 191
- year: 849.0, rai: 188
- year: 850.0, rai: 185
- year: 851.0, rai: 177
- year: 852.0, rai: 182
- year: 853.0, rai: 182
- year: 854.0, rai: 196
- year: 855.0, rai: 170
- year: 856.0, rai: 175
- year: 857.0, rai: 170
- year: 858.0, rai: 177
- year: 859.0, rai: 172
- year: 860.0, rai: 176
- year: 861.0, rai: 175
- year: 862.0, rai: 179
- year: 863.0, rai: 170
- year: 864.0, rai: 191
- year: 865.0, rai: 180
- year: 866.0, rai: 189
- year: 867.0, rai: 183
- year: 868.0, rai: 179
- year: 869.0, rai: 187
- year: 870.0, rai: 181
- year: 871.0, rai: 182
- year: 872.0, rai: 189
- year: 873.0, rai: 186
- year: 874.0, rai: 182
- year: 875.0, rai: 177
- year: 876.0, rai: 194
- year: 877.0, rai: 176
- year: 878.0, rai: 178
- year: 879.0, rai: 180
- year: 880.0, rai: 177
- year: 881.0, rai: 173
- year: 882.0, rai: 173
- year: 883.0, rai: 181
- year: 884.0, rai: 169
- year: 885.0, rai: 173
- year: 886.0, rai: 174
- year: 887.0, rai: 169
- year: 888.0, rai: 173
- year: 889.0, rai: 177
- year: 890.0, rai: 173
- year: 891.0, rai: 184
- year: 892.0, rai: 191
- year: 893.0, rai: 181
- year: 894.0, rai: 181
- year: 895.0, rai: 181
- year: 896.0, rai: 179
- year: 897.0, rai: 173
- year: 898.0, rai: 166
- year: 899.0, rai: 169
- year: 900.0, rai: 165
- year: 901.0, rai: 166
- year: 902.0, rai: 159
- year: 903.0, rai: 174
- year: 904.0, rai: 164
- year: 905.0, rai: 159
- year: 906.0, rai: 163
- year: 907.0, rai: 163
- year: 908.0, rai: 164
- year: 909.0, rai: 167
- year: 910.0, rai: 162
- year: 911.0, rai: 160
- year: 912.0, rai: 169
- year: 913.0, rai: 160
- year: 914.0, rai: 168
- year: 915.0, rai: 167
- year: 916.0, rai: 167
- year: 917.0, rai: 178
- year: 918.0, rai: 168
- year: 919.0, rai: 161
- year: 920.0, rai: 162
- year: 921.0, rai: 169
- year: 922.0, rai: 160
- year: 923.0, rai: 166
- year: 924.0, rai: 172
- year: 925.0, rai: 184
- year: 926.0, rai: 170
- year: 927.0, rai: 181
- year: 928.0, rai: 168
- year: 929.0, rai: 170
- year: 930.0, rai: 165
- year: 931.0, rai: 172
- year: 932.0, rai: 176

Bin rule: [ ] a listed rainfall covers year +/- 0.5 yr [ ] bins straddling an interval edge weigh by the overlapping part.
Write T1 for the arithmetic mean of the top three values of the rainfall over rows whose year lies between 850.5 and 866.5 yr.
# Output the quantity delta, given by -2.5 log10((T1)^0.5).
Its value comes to -2.85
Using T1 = 192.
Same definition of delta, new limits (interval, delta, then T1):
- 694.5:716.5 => -2.71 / 146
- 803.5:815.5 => -2.96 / 235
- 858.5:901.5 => -2.85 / 192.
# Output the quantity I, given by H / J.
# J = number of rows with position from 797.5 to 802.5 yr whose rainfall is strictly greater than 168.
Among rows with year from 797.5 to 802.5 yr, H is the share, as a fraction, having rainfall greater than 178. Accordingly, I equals 0.20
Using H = 1.00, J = 5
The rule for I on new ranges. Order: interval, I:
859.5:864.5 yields 0.08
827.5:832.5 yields 0.00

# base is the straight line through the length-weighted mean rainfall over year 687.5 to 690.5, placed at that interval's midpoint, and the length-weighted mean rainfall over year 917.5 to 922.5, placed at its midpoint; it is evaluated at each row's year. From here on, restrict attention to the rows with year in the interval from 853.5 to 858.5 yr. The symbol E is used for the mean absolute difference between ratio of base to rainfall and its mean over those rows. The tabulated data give 0.035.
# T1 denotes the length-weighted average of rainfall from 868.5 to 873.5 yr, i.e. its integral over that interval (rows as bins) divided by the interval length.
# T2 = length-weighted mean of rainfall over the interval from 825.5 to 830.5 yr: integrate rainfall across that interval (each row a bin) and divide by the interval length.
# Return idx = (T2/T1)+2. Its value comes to 2.93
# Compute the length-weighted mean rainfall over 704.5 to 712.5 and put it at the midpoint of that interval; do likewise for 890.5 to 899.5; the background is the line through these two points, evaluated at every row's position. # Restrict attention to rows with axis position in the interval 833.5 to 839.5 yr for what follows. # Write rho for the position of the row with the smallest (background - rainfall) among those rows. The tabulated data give 838.0 yr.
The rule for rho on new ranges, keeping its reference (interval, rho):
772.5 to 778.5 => 775.0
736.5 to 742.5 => 738.0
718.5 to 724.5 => 720.0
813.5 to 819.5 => 816.0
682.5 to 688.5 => 687.0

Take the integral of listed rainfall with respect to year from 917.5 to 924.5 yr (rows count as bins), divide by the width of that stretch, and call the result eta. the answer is 165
